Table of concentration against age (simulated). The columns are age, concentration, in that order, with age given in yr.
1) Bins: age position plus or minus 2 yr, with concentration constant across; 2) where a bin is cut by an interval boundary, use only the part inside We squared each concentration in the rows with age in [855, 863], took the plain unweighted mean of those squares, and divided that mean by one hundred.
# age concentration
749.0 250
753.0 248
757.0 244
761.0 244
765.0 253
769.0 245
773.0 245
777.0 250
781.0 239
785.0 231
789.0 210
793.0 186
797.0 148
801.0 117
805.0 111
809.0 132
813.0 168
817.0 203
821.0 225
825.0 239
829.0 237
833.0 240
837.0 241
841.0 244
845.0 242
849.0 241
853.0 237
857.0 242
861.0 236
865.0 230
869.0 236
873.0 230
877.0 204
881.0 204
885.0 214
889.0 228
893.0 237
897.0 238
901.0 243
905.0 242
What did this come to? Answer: 571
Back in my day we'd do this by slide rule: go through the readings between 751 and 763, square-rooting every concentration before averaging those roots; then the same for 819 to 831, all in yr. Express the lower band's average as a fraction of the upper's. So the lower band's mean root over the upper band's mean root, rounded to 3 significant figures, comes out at 1.02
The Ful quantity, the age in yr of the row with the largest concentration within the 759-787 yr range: 765.0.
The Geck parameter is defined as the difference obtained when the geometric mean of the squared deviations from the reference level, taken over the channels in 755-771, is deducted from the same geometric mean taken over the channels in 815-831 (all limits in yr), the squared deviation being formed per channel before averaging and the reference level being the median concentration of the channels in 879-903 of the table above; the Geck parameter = -104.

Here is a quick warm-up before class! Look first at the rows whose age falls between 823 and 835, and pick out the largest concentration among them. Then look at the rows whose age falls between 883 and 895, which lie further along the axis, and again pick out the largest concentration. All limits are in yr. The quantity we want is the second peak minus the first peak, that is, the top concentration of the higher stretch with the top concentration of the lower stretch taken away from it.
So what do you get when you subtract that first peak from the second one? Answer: -3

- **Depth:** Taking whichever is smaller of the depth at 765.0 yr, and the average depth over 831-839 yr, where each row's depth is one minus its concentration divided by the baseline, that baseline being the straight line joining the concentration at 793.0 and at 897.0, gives -0.47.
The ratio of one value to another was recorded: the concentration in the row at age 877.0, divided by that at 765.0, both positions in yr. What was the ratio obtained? 0.81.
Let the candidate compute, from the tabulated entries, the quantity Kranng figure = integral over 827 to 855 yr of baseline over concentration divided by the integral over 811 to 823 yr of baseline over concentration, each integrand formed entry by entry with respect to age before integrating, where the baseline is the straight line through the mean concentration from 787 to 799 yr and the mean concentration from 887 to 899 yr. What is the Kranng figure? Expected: 2.0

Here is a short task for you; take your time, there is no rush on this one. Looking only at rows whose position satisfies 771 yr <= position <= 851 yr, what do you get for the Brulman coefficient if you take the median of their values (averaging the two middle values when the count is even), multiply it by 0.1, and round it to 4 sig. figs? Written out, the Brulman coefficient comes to 23.40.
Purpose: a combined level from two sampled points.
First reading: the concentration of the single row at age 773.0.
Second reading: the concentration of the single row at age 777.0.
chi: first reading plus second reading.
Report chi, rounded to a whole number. 495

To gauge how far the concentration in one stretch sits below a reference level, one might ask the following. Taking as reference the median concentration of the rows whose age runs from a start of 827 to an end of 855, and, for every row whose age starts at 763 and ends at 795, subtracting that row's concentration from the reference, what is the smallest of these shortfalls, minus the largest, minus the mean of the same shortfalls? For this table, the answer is -76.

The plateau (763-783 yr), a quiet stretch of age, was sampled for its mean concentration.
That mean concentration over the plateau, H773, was 246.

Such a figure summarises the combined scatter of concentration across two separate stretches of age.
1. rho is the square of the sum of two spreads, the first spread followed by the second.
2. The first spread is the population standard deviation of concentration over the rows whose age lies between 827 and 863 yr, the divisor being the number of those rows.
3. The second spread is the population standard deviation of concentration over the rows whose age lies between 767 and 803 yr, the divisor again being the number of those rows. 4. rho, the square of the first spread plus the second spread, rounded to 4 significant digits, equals 2280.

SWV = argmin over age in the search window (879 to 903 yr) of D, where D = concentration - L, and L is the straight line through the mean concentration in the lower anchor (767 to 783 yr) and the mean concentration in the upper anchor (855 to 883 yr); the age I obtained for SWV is 881.0 yr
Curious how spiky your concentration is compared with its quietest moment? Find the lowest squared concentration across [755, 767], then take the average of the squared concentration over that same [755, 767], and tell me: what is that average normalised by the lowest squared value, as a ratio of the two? 1.03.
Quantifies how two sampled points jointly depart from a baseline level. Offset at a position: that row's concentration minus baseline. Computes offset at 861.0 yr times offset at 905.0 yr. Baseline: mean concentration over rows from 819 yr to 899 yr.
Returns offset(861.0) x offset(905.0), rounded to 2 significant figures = 37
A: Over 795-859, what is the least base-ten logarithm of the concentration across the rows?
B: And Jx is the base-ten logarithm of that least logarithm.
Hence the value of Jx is 0.31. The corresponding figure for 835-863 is 0.38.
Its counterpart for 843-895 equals 0.36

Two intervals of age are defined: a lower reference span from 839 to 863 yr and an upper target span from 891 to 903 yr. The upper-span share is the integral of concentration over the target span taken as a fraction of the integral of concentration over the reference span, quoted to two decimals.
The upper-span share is 0.50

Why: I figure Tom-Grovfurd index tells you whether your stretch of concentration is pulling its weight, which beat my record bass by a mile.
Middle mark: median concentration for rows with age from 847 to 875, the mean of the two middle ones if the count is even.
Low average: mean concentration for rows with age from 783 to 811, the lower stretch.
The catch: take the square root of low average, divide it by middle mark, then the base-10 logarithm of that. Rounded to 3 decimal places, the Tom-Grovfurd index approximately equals -1.268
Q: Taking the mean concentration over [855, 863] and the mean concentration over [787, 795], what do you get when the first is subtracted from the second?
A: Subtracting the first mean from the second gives -41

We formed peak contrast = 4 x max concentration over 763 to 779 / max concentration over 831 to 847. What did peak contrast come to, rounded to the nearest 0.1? 4.1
